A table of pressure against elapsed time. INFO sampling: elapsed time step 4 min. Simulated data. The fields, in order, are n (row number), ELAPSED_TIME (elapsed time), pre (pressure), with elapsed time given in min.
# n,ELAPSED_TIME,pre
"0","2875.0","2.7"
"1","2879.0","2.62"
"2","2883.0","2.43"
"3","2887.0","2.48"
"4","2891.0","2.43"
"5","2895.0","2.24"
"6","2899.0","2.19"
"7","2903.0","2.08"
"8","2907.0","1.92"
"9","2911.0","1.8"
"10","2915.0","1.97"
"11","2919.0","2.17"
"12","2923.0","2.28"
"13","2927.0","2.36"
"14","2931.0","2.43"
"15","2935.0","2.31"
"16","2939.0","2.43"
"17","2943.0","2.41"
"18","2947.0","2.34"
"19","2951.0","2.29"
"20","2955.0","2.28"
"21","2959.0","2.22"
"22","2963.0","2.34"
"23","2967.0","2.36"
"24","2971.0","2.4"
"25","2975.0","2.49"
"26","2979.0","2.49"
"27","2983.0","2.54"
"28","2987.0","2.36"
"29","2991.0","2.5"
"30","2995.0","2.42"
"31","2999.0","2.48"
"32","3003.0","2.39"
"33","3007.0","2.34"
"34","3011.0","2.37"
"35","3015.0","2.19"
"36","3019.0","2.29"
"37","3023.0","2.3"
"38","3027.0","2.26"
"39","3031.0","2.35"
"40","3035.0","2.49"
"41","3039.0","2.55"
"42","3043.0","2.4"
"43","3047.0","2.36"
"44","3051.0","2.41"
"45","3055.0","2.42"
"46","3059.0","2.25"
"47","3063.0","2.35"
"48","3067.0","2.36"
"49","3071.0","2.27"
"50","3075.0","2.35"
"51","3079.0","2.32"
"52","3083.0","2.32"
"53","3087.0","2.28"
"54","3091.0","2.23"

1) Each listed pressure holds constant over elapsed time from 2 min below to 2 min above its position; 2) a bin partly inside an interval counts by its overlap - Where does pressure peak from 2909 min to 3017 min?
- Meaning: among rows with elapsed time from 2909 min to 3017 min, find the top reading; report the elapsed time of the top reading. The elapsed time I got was 2983.0 min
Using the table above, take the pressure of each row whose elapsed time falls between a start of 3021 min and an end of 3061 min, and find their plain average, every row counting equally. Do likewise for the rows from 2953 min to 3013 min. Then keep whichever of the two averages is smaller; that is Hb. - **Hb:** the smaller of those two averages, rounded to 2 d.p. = 2.38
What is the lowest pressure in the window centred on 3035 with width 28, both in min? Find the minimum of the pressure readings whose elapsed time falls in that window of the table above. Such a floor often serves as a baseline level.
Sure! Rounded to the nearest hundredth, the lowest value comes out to 2.26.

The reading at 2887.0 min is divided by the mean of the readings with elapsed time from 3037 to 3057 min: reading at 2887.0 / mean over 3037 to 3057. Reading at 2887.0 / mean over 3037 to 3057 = 1.021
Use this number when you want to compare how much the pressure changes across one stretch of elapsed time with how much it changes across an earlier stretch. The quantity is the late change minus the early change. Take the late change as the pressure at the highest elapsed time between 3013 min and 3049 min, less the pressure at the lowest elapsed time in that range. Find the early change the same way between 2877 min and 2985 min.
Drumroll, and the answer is 0.25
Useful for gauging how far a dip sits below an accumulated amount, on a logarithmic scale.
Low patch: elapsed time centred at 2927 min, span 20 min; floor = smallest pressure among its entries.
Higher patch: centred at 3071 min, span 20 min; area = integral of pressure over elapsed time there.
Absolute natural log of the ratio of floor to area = 3.067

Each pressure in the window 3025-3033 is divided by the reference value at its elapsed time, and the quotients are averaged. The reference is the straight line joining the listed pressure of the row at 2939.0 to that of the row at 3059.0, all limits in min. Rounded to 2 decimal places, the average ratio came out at 1.00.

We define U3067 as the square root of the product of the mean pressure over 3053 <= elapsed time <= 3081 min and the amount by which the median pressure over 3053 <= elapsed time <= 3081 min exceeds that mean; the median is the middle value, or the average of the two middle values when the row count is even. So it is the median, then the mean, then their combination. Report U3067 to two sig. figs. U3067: 0.21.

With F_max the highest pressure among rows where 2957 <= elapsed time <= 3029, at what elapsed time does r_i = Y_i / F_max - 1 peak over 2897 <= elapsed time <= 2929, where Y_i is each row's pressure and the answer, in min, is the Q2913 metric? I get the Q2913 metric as 2927.0 min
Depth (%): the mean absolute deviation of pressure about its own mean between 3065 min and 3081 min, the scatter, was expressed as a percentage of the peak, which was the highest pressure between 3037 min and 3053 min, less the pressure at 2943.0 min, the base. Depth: 21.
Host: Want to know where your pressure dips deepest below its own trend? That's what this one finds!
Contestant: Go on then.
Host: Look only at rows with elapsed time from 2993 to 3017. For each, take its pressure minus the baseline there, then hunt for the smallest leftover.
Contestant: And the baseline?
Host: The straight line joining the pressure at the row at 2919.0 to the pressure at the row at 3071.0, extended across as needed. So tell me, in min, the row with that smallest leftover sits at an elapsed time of 3015.0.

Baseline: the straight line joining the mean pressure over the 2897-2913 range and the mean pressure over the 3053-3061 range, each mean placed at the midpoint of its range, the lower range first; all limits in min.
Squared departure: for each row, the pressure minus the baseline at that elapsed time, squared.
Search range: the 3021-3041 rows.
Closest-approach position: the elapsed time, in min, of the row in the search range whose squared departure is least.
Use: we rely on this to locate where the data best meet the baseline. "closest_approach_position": 3027.0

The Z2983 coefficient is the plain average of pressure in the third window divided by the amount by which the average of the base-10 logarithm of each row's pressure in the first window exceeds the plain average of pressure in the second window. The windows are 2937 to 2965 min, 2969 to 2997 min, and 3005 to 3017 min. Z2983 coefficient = -1.10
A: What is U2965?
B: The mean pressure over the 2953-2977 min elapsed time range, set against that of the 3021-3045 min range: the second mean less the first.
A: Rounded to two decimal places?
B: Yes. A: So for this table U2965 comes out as 0.04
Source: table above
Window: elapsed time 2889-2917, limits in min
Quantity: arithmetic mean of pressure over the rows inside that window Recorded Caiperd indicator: 2.09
